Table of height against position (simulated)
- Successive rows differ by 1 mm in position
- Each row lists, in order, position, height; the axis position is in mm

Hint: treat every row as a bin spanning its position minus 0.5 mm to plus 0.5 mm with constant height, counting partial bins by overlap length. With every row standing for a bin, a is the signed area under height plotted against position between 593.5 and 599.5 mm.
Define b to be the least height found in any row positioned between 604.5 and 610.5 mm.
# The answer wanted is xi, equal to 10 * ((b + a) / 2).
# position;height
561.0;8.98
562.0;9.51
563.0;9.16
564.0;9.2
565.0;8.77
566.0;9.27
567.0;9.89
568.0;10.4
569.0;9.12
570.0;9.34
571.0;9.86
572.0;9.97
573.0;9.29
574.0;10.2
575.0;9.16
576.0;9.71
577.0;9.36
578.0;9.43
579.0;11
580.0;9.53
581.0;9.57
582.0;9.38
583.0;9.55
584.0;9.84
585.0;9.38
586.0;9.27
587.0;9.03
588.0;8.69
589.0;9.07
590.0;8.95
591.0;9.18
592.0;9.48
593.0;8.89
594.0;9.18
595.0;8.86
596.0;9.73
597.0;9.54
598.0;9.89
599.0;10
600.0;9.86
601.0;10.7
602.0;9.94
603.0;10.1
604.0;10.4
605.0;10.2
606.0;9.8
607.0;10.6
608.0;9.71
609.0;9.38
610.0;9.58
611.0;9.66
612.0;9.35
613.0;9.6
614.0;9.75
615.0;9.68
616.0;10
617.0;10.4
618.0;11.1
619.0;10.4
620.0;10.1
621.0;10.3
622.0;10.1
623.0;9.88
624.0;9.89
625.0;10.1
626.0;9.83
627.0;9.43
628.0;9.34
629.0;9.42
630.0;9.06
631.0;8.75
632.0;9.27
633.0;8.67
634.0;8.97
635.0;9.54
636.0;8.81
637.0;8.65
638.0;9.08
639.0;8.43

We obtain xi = 333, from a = 57.2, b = 9.38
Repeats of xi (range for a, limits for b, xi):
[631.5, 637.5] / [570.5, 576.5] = 315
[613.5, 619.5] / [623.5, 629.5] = 353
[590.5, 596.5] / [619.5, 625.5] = 326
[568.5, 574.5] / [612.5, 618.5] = 337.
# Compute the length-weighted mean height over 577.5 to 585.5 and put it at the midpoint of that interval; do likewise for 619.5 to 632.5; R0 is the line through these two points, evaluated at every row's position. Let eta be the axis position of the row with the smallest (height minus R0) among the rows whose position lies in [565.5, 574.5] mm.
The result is 569.0 mm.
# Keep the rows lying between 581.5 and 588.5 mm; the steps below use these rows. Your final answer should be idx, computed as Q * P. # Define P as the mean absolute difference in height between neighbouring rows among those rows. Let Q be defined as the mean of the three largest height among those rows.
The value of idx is 2.6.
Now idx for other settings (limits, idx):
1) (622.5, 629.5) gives 1.8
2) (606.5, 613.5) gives 3.4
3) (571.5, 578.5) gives 6.0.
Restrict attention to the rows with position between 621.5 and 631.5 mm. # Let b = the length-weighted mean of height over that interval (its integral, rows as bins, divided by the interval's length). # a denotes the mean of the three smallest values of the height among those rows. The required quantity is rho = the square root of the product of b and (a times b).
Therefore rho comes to 28.8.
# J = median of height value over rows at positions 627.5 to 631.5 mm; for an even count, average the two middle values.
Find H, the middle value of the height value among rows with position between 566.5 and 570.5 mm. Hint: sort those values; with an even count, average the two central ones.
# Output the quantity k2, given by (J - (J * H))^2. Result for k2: 6282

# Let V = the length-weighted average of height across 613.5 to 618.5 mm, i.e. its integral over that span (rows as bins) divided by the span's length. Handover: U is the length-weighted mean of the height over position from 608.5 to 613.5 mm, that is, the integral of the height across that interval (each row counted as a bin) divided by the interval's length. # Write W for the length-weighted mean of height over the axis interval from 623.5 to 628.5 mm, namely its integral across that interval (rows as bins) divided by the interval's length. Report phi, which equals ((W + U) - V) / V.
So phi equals 0.9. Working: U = 9.5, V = 10.2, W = 9.7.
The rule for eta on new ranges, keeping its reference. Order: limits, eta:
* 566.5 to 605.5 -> 588.0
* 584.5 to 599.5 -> 588.0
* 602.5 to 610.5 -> 609.0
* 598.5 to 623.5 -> 612.0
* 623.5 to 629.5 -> 628.0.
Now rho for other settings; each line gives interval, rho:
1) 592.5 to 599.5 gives 28.3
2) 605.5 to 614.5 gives 29.8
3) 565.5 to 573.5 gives 29.3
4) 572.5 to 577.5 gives 29.1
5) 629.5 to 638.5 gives 26.5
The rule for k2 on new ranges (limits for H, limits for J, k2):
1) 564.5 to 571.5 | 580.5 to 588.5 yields 6120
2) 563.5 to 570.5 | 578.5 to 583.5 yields 6238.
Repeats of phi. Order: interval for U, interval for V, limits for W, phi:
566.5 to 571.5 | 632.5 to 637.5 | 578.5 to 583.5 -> 1.2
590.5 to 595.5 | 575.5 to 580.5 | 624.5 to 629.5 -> 0.9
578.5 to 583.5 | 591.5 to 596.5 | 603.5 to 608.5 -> 1.2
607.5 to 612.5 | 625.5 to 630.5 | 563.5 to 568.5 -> 1.0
